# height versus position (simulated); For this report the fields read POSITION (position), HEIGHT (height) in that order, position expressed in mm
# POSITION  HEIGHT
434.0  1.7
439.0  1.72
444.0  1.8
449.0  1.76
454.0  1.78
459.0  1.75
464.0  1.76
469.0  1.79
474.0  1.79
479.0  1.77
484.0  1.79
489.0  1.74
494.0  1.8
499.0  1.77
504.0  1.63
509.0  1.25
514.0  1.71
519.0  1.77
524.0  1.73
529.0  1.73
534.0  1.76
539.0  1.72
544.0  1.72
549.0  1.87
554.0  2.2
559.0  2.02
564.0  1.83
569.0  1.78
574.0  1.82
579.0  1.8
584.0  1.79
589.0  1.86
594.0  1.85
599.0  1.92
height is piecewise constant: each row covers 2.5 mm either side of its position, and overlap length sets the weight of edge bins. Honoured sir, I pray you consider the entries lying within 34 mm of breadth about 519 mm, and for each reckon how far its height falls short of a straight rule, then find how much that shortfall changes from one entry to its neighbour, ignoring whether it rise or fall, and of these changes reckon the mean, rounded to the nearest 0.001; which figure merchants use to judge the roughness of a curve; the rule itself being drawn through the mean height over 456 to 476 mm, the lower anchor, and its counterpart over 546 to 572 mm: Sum 0.162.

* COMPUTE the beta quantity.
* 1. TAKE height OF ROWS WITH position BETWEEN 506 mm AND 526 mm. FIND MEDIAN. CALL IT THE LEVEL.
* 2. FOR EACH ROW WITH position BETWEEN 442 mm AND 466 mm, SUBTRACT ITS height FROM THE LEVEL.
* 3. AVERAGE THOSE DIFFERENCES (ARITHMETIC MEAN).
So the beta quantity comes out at -0.050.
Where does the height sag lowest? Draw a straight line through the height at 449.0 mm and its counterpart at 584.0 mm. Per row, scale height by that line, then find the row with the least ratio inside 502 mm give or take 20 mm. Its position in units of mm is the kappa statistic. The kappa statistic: 509.0 mm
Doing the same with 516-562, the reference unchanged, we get 544.0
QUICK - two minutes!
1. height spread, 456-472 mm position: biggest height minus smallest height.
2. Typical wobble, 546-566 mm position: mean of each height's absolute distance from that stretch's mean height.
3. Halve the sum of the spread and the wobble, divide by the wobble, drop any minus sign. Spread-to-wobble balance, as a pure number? 0.65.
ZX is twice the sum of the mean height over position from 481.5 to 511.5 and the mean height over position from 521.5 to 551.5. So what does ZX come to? 6.84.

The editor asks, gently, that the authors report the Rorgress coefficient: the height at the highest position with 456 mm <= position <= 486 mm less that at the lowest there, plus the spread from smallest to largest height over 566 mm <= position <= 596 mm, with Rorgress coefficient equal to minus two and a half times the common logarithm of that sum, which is 2.30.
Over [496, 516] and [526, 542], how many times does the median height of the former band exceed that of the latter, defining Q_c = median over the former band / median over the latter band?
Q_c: 0.97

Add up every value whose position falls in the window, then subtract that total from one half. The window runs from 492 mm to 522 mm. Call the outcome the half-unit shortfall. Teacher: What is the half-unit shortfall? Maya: -9.4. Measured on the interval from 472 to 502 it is -10.2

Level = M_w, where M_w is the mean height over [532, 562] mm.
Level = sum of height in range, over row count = 1.88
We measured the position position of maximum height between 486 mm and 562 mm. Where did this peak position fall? 554.0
